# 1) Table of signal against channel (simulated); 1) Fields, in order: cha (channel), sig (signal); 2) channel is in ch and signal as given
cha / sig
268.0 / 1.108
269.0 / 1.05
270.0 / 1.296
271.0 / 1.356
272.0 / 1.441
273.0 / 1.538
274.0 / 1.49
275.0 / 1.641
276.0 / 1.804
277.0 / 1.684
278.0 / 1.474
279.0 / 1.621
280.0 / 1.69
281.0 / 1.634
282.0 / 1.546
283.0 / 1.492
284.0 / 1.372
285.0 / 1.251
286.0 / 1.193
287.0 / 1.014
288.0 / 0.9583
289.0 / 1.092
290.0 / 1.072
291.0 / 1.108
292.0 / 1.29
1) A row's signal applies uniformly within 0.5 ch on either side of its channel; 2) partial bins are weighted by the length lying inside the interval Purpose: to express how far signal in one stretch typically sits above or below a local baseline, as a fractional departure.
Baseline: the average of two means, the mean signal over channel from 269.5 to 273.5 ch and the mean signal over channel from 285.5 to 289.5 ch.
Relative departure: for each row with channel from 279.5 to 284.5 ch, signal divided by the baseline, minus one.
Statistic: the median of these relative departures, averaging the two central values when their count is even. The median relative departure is 0.25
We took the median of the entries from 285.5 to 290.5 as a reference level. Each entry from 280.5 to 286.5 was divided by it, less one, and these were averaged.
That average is 0.32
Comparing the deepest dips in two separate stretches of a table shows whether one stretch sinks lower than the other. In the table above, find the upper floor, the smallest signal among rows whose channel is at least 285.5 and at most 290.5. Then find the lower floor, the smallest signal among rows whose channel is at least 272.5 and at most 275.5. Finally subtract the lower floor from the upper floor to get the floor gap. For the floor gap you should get -0.53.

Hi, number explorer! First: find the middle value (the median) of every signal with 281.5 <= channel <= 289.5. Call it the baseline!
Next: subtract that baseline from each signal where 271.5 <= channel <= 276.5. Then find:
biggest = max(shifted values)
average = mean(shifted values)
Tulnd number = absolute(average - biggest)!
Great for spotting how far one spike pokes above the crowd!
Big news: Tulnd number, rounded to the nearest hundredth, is 0.22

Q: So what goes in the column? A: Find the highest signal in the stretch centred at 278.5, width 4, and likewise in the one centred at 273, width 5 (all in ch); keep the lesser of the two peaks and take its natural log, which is 0.50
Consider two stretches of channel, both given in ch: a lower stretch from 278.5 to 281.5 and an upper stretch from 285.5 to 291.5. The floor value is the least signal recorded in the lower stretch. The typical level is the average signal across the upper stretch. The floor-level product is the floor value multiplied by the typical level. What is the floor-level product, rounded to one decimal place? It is 1.7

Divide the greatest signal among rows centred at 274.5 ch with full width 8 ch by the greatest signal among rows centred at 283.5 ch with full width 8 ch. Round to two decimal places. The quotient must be 1.07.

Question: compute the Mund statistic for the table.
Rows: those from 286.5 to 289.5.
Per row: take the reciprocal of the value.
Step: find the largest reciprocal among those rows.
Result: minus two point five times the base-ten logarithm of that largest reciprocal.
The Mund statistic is -0.05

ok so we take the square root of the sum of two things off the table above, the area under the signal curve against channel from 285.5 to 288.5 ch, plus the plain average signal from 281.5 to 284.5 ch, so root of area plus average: 2.2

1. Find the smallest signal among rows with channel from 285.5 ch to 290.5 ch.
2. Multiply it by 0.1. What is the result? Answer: 0.096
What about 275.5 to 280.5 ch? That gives 0.147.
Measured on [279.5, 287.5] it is 0.101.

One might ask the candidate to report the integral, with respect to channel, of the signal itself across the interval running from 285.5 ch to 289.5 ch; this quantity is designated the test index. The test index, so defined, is 4.3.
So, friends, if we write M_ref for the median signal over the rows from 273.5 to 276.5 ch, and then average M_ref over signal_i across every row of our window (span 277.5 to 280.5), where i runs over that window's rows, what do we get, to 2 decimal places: 1.03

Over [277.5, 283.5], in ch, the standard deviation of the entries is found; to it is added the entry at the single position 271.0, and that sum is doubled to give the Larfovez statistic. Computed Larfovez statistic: 2.9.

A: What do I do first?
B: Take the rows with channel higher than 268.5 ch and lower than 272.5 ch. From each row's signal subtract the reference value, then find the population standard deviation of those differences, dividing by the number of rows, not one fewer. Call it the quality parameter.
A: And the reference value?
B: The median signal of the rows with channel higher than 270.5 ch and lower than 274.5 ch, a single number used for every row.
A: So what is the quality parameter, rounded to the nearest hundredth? 0.15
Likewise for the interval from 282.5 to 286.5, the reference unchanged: 0.12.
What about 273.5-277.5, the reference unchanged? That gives 0.11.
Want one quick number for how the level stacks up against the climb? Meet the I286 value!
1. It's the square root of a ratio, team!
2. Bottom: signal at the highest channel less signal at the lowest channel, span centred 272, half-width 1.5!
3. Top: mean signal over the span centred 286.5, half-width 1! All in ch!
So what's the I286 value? 2.5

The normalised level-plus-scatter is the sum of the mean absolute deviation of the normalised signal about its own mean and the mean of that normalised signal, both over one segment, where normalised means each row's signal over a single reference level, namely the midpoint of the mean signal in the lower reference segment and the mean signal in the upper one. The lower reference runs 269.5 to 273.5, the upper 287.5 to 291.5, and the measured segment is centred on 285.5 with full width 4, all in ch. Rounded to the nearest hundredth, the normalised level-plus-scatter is 1.06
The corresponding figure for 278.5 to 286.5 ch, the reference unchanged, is 1.32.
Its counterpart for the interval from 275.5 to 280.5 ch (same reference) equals 1.41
